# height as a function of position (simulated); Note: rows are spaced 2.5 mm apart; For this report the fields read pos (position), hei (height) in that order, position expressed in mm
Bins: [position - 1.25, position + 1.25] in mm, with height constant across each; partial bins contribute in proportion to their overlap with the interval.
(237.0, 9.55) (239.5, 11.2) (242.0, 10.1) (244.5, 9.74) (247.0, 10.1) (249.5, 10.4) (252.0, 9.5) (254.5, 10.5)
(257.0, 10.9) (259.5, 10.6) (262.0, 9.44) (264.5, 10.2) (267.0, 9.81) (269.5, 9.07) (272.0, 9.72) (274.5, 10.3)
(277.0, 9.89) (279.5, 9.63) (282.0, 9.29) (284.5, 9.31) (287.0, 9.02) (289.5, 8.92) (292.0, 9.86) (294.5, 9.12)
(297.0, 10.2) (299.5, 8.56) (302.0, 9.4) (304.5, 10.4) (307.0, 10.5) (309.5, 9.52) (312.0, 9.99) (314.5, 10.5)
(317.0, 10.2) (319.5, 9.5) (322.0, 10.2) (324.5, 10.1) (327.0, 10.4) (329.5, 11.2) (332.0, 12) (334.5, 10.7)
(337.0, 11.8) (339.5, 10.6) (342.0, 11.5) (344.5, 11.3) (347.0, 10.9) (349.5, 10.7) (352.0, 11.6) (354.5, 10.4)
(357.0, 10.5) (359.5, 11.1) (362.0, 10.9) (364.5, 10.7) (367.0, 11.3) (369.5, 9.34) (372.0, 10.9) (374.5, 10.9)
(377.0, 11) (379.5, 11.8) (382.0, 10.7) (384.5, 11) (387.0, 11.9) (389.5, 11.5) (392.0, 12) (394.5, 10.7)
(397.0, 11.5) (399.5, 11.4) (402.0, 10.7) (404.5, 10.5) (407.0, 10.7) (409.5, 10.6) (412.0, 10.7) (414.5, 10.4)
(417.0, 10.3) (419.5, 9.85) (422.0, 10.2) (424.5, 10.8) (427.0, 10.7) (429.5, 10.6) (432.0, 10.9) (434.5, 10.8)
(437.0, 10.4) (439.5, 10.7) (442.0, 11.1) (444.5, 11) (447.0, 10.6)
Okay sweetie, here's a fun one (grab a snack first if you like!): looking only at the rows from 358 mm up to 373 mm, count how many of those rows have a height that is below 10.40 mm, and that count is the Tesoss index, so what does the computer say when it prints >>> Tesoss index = 1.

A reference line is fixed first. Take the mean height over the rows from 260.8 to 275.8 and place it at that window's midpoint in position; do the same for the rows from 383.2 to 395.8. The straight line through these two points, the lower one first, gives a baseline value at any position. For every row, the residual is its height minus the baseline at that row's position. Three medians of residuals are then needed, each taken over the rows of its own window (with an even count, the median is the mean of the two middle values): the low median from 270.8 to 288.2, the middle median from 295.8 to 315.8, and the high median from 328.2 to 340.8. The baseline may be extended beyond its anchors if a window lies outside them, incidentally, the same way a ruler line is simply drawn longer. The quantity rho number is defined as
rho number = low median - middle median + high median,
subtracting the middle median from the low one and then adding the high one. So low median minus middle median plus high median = 0.5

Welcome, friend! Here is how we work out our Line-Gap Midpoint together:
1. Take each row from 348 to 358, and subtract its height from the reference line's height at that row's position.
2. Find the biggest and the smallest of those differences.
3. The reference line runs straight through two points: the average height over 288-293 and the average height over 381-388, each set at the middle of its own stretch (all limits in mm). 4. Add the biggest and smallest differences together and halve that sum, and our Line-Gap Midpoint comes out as -0.4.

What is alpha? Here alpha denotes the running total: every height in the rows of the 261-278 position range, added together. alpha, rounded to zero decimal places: 68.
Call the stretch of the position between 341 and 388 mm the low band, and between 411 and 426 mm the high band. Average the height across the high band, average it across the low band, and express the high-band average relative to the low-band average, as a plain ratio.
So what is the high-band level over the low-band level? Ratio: 0.95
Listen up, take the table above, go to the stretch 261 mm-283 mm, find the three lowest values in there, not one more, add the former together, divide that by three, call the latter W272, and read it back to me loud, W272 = 9.3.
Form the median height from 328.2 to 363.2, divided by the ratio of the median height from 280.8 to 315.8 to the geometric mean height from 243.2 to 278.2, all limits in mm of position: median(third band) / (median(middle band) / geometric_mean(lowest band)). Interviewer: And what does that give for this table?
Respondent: 11.6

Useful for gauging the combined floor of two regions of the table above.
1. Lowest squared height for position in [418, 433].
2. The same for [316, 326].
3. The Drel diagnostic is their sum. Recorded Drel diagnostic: 187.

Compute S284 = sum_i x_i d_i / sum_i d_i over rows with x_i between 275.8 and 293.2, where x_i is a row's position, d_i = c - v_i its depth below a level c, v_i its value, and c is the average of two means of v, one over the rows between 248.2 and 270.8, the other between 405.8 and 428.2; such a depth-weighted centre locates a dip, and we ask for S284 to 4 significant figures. 285.3 mm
